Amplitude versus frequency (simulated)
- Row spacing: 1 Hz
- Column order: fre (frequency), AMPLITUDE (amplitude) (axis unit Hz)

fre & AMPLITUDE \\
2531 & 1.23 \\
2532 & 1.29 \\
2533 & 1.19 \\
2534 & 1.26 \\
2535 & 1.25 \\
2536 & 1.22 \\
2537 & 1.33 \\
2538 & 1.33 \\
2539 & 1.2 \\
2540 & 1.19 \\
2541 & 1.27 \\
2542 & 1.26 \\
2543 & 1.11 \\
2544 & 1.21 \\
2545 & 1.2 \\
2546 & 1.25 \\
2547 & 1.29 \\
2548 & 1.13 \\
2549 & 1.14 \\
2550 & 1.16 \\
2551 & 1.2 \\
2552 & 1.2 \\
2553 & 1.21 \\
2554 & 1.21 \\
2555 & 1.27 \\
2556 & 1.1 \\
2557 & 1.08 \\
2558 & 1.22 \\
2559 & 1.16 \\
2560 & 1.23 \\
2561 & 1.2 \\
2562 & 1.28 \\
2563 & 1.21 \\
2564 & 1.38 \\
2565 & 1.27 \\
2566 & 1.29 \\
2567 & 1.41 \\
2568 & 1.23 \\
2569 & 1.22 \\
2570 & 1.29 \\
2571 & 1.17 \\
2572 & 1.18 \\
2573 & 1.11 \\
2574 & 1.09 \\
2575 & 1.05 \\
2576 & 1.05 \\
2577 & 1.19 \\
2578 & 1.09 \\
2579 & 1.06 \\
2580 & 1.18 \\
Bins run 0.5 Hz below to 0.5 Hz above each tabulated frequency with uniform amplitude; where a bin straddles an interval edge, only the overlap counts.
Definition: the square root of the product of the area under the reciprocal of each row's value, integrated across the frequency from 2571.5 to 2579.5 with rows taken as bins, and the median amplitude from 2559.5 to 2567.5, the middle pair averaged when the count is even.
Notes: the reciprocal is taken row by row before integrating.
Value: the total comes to 3.04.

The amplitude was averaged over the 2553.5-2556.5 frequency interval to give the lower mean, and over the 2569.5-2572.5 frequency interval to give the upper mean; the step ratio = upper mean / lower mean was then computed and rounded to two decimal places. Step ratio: 1.02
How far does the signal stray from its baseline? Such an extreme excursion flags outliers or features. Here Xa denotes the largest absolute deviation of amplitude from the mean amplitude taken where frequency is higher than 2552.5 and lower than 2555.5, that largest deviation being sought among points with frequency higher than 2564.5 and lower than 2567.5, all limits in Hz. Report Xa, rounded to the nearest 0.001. 0.180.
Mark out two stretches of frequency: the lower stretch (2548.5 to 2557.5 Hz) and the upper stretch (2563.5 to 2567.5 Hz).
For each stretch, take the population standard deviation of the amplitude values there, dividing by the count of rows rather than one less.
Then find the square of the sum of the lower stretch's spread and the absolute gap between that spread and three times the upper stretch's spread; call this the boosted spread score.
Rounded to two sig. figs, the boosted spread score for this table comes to 0.031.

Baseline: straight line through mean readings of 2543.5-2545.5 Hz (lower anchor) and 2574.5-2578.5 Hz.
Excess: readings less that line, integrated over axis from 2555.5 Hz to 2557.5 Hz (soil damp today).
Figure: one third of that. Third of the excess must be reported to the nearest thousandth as -0.049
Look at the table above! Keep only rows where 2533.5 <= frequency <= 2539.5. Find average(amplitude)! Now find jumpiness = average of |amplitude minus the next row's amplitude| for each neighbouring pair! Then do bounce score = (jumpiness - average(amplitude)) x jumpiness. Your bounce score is -0.068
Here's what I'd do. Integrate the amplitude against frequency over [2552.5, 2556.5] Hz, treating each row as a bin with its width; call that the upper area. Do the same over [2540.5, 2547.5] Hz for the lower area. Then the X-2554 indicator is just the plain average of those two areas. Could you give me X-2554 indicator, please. 6.7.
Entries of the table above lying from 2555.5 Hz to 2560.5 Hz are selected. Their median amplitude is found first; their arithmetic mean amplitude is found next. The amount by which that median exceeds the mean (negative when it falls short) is 0.0020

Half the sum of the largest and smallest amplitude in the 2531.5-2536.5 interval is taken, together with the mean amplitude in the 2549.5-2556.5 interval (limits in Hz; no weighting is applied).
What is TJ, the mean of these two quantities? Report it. 1.22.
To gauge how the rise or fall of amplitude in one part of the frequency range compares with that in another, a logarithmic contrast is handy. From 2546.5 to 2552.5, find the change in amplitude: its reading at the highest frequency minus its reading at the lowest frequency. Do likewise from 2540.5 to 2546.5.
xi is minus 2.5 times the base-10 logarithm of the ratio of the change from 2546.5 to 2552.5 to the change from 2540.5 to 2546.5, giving -1.6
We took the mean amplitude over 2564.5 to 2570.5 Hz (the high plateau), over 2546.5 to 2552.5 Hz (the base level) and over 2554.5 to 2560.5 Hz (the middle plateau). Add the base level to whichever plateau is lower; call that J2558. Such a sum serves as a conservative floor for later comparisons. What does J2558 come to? 2.36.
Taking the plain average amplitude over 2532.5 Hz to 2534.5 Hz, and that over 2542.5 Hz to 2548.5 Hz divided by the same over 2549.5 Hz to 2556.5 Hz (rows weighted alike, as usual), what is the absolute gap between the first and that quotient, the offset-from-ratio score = 0.22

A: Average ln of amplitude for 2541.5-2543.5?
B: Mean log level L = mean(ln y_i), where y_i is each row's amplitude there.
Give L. 0.17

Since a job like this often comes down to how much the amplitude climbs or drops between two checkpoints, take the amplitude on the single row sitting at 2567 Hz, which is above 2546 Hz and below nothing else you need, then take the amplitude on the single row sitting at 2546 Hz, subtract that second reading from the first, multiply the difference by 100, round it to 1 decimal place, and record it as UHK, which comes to 16.0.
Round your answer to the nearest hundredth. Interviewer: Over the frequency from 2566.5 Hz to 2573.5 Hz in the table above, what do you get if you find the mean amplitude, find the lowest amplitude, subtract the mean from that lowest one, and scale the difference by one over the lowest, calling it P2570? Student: -0.11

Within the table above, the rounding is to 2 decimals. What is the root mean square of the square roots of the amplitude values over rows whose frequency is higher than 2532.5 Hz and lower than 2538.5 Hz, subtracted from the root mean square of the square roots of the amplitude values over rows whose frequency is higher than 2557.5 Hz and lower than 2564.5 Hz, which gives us -0.01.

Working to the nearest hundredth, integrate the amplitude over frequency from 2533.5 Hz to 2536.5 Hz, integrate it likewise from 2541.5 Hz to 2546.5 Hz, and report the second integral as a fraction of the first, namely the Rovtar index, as 1.62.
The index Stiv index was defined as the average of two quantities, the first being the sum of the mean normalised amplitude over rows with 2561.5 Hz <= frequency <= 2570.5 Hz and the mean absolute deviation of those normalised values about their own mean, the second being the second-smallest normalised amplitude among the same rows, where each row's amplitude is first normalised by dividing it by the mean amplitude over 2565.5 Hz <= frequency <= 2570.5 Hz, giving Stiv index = 0.99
